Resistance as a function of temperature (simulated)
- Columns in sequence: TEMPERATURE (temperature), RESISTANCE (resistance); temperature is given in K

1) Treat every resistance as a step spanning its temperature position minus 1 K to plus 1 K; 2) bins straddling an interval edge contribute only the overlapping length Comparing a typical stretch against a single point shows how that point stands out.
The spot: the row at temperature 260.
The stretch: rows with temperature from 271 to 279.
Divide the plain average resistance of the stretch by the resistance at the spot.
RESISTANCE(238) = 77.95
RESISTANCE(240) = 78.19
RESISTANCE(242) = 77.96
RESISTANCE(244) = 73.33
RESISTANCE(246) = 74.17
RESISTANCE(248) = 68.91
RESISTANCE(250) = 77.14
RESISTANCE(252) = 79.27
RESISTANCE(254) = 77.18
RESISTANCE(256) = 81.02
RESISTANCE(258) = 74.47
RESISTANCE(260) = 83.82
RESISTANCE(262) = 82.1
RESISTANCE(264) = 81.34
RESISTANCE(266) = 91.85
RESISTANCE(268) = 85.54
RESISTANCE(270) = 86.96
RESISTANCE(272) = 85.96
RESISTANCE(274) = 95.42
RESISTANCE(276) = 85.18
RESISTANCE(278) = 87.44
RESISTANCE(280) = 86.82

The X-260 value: 1.06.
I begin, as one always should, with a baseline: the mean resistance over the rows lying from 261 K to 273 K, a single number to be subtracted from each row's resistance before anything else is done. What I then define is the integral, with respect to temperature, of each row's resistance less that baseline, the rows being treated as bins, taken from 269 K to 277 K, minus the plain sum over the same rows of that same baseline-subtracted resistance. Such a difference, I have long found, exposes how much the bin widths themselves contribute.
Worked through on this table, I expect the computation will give 11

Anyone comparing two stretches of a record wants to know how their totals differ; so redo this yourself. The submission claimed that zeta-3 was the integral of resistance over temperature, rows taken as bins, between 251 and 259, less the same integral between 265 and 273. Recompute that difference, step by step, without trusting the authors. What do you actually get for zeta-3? -77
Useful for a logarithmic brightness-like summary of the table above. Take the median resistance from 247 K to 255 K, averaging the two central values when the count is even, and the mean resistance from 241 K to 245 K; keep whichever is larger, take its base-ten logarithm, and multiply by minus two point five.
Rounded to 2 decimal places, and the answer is -4.72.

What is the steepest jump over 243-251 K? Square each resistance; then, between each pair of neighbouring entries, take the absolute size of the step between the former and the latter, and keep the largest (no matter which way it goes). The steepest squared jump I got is 1202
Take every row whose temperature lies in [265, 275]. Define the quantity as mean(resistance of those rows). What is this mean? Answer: 89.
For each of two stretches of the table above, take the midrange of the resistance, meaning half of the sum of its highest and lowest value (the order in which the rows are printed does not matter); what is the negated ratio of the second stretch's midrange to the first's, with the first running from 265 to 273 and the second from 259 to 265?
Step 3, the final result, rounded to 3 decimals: -0.931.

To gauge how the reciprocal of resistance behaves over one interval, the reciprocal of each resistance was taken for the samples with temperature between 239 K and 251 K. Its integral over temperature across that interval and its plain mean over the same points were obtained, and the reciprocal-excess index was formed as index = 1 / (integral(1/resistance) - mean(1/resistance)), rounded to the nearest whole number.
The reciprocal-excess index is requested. 7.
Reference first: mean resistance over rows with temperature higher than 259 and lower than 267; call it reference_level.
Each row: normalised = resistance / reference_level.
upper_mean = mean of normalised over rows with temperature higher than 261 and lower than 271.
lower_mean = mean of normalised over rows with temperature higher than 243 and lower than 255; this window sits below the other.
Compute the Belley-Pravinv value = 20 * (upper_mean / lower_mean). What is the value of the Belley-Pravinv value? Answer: 22.8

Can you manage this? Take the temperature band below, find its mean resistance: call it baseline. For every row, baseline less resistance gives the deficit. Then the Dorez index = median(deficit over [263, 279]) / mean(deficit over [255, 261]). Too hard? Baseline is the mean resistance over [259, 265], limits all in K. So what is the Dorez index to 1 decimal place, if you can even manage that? -1.5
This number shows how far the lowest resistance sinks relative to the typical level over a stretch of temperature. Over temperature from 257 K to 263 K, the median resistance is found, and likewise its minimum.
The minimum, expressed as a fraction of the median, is 0.907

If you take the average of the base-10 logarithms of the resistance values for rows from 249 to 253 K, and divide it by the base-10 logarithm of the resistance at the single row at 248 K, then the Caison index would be 1.030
